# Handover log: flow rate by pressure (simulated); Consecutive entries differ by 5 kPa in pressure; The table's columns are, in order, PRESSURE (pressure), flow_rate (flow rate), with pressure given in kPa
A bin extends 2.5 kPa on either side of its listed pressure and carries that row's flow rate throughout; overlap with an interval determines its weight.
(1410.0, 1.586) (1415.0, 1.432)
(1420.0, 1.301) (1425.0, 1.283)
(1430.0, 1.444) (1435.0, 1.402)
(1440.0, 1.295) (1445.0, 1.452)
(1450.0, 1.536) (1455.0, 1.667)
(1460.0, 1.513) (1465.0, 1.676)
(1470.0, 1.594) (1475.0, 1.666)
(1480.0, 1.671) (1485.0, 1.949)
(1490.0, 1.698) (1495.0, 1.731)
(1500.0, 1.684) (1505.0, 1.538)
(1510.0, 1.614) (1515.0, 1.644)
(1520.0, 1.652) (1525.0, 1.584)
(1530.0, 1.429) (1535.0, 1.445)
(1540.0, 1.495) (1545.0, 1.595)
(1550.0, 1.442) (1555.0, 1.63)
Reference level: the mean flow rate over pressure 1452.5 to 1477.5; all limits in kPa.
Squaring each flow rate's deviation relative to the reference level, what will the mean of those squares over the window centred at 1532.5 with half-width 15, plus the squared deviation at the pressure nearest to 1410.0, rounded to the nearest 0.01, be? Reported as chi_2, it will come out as 0.02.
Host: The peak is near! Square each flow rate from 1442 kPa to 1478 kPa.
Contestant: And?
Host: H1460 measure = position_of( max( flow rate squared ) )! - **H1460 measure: 1465.0 kPa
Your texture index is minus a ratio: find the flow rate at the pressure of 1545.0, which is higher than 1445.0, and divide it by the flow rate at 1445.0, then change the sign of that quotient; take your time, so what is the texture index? -1.10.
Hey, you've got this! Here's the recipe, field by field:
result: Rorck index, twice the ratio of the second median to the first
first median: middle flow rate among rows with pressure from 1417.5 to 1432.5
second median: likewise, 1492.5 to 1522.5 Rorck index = 2.53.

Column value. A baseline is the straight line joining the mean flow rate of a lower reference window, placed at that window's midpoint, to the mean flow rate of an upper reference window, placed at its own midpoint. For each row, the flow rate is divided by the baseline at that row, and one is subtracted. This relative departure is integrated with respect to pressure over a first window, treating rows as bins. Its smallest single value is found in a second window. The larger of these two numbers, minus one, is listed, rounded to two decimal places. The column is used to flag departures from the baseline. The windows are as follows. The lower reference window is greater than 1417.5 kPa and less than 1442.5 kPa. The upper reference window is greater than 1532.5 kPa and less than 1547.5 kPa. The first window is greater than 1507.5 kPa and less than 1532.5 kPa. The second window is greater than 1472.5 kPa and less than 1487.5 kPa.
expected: 0.75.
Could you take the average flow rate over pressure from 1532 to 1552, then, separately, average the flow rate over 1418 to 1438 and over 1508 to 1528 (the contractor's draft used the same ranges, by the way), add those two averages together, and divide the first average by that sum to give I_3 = 0.50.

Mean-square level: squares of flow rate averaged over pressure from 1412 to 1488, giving 2.36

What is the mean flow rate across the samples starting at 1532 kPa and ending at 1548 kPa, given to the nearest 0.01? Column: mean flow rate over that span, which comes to 1.51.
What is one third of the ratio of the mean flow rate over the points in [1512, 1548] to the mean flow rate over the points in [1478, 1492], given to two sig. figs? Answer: 0.29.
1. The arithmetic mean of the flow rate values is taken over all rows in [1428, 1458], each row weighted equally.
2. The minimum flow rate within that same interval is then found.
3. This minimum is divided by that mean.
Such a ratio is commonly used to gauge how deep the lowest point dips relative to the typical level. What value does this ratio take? 0.883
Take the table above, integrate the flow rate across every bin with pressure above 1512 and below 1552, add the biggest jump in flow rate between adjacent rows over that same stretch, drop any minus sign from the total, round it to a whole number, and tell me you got 62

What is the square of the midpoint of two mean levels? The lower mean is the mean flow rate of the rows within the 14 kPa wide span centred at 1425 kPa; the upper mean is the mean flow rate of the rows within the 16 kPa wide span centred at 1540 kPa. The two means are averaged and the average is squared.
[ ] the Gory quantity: 2.0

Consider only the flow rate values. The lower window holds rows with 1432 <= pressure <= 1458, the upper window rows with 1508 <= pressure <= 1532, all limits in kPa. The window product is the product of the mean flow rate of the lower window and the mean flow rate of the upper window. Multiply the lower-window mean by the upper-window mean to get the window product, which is 2.3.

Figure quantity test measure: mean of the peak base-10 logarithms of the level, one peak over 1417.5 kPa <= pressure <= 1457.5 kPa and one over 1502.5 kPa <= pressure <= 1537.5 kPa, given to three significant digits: 0.220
